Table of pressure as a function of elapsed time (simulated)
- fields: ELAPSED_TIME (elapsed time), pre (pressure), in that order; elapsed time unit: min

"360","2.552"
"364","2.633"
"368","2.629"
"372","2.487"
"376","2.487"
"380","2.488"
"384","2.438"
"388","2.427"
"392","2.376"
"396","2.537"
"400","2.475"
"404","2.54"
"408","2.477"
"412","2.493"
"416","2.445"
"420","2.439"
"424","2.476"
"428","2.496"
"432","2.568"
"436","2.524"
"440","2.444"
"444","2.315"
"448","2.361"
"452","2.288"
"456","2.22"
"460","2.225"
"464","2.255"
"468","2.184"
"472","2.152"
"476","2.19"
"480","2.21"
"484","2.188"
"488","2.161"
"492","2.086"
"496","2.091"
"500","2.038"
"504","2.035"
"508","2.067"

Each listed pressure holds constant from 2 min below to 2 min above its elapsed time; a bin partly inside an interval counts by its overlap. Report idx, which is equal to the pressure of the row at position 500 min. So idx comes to 2.038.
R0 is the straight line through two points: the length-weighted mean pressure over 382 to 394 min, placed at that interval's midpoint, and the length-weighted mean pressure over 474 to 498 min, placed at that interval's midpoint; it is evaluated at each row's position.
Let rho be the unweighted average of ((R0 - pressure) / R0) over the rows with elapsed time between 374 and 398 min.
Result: -0.02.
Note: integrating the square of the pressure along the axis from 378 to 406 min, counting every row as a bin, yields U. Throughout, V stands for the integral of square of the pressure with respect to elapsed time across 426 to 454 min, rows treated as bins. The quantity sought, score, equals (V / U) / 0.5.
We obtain 1.9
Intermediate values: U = 171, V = 165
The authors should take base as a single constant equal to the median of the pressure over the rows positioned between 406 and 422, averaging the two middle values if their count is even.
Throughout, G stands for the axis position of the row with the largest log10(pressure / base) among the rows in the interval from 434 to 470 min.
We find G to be 436 min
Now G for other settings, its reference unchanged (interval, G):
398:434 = 432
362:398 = 364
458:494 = 464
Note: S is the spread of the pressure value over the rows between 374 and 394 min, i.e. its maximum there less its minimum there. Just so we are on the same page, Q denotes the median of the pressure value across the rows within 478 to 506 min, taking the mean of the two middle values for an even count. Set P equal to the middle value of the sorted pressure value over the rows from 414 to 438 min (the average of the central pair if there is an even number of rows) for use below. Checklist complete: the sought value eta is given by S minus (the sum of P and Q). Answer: -4.5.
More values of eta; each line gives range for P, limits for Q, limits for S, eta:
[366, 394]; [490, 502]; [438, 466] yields -4.3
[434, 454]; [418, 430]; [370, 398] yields -4.7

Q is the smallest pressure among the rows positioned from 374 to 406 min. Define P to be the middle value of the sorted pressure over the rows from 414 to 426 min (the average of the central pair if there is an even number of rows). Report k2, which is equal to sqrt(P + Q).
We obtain 2.20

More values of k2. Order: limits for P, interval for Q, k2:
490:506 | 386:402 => 2.11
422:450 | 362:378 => 2.23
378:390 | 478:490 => 2.14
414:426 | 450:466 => 2.16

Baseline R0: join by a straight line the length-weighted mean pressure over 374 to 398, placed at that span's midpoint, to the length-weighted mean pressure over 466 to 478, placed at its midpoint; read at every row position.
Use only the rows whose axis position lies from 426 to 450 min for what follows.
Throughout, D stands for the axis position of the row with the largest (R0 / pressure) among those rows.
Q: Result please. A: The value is 444 min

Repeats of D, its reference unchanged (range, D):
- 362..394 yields 392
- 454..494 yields 492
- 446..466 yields 456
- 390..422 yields 392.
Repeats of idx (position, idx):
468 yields 2.184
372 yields 2.487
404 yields 2.54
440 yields 2.444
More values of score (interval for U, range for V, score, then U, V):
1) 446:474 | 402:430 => 2.5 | 141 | 172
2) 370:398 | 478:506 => 1.5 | 170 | 125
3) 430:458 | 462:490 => 1.7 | 160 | 134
